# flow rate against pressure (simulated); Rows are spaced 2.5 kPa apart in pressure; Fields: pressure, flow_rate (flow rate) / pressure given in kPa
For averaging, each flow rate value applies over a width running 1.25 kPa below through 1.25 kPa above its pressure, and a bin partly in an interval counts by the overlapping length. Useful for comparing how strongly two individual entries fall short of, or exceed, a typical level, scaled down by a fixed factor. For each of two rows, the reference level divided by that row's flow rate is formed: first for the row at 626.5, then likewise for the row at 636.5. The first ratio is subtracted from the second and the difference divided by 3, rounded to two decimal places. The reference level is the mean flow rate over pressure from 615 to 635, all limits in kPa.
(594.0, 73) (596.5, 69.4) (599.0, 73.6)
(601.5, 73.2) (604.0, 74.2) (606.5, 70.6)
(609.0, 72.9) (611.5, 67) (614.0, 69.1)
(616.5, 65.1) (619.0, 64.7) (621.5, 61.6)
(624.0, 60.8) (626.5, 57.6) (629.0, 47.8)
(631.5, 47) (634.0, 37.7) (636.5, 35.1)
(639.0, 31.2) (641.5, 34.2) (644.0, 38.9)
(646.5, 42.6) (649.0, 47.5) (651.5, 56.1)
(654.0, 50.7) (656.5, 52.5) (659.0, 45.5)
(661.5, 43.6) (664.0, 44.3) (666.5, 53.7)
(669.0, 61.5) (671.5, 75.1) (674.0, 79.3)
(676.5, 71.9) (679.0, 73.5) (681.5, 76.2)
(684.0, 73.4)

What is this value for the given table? 0.21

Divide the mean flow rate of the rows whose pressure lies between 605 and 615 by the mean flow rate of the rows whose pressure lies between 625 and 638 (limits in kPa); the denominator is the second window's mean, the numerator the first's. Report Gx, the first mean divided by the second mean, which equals 1.55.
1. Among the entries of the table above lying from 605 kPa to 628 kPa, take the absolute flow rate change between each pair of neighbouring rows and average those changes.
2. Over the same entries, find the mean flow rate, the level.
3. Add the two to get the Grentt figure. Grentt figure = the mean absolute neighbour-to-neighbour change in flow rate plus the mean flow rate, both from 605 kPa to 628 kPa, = 68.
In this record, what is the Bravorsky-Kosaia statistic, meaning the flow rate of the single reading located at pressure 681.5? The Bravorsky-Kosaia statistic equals 76.2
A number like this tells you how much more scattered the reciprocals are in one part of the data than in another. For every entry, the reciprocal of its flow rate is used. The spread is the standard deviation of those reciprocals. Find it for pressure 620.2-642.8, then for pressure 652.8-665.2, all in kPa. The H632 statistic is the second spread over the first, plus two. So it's 2.3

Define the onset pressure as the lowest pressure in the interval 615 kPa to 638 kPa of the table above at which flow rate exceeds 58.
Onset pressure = 616.5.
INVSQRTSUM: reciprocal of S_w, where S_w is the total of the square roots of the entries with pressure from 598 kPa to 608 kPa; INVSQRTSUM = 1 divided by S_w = 0.029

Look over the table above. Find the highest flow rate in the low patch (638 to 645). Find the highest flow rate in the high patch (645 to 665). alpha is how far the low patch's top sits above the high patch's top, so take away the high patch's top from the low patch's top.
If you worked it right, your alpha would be -17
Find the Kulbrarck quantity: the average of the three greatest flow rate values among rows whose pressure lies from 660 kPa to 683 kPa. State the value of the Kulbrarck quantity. 77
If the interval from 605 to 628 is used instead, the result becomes 71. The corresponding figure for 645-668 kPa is 54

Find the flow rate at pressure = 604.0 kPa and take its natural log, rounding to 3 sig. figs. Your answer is 4.31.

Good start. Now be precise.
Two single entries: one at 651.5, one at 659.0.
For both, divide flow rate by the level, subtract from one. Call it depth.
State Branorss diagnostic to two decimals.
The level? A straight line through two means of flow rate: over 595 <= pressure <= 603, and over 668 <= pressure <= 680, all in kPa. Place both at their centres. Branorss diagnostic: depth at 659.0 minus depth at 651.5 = 0.15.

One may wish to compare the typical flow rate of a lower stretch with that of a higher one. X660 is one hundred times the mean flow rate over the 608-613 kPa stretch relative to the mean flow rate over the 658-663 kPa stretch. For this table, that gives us 157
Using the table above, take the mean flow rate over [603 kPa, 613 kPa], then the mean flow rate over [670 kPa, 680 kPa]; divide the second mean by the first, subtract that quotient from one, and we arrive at -0.05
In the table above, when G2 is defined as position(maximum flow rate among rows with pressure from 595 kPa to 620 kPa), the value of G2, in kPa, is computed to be 604.0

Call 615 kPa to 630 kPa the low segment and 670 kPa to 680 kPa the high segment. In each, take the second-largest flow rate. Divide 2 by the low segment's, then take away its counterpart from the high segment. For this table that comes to -75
